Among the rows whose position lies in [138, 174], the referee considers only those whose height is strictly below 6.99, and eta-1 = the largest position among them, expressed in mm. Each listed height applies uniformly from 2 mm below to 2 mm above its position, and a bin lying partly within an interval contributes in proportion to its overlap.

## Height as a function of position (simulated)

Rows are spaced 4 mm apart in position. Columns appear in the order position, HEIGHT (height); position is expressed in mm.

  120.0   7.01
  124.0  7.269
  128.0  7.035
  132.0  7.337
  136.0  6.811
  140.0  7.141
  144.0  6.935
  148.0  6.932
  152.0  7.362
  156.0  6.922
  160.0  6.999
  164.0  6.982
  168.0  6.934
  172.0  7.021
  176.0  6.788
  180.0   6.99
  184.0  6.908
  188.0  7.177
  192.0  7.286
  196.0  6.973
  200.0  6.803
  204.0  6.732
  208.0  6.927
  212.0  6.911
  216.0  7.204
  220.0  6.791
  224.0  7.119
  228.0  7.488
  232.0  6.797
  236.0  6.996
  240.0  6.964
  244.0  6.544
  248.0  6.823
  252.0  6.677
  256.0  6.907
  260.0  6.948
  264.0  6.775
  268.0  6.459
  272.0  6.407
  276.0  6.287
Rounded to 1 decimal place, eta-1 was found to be 168.0 mm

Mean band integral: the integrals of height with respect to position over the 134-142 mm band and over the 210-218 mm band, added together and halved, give 56.1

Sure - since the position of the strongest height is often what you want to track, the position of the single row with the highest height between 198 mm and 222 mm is 216.0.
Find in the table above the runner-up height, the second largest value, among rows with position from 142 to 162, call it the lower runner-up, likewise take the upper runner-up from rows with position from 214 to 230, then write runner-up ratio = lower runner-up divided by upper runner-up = 0.97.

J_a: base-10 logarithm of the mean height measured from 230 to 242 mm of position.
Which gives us 0.840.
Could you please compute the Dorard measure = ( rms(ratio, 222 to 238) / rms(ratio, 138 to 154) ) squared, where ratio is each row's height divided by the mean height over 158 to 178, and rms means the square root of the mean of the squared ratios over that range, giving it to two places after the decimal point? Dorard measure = 1.00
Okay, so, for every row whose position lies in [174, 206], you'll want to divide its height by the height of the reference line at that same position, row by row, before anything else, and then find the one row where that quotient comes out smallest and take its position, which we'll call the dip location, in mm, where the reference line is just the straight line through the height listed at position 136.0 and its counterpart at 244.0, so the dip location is 176.0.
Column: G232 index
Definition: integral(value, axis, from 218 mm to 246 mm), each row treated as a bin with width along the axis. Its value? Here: 194.8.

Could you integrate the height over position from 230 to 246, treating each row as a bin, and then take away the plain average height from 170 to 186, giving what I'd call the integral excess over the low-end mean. 102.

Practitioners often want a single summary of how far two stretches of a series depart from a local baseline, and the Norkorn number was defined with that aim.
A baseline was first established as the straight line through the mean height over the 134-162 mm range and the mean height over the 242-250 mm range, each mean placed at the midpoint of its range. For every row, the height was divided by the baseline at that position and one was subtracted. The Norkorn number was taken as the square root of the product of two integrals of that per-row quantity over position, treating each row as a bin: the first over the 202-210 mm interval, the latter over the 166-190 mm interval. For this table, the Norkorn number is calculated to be 0.1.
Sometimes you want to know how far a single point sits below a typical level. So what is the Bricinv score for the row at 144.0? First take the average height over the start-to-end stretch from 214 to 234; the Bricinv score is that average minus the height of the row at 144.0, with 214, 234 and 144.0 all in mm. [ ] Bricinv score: 0.14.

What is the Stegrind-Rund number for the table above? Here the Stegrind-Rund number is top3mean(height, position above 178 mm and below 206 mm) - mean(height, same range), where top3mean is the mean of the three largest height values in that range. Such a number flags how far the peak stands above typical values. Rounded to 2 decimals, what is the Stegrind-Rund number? 0.17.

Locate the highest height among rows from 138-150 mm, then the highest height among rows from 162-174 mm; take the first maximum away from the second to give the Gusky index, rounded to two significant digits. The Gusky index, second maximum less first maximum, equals -0.12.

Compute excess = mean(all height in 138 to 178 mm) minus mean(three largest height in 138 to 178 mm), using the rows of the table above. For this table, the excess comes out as -0.17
